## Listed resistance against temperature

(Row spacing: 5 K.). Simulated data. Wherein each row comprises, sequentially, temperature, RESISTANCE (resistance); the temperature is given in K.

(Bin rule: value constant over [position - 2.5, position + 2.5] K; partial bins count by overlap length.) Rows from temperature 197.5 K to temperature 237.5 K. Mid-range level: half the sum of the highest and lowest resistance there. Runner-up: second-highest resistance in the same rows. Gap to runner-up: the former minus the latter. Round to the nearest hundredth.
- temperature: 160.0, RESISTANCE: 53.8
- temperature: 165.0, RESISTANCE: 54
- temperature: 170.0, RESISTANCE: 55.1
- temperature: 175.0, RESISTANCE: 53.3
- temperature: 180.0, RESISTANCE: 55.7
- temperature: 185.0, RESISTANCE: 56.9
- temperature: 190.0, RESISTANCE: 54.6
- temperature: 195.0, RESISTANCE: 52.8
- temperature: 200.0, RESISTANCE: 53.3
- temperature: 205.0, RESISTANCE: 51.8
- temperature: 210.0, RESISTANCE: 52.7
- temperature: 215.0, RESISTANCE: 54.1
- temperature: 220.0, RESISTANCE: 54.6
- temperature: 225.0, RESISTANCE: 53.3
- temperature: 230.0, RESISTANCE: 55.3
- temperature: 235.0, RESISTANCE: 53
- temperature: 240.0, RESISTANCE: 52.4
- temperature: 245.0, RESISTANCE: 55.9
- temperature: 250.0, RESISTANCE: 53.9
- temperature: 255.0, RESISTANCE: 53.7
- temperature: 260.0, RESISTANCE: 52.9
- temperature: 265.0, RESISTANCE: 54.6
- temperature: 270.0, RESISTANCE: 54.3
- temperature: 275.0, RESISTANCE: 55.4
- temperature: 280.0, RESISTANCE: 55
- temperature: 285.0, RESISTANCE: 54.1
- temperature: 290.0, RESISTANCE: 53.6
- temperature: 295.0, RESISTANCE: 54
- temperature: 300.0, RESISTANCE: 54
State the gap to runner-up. -1.05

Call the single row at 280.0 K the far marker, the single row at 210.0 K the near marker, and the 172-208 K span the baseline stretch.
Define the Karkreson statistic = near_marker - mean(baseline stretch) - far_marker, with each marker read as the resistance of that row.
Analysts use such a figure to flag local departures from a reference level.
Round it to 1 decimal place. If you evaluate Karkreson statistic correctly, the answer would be -56.4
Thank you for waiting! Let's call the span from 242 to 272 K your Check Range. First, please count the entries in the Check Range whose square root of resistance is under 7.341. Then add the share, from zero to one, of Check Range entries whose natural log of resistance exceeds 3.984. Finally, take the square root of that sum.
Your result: 1.6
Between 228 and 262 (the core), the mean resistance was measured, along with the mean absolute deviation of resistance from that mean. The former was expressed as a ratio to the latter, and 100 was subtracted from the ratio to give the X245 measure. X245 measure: -46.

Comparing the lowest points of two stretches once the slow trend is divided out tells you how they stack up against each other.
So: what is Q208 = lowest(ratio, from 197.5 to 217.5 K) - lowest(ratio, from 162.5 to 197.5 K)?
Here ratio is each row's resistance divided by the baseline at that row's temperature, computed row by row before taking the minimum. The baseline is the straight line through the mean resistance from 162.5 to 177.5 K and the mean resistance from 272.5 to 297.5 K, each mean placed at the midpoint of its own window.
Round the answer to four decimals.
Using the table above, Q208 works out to -0.0189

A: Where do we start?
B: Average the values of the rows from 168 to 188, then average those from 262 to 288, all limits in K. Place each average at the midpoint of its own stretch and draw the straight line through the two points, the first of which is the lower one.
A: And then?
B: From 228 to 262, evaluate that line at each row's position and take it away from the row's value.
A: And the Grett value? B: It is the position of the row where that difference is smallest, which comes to 240.0 K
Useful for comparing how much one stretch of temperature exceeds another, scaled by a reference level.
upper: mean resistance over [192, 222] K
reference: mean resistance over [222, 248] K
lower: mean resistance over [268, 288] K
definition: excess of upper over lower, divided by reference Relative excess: -0.03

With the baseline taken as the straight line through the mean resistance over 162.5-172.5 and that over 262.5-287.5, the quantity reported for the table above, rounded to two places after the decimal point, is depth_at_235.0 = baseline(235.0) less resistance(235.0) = 1.63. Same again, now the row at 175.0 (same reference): 1.26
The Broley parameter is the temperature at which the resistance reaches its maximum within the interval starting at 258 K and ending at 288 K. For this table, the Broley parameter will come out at 275.0 K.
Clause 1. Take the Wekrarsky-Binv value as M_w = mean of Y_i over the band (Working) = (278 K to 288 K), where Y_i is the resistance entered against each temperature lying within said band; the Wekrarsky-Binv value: 54.5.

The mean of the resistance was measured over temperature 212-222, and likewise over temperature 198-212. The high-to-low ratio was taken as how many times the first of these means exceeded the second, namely 1.03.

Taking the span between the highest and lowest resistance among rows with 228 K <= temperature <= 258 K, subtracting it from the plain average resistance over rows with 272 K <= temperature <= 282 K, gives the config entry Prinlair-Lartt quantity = 51.7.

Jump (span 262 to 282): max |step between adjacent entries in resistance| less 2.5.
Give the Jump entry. -1.4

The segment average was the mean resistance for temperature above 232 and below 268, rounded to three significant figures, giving 53.8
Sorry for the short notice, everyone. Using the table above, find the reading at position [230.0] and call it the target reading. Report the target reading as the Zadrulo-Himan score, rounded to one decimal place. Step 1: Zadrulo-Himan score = 55.3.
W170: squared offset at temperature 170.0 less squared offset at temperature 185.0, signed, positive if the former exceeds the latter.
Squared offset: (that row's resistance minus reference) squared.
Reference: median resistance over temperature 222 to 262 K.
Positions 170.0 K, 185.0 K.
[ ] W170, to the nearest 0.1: -9.0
